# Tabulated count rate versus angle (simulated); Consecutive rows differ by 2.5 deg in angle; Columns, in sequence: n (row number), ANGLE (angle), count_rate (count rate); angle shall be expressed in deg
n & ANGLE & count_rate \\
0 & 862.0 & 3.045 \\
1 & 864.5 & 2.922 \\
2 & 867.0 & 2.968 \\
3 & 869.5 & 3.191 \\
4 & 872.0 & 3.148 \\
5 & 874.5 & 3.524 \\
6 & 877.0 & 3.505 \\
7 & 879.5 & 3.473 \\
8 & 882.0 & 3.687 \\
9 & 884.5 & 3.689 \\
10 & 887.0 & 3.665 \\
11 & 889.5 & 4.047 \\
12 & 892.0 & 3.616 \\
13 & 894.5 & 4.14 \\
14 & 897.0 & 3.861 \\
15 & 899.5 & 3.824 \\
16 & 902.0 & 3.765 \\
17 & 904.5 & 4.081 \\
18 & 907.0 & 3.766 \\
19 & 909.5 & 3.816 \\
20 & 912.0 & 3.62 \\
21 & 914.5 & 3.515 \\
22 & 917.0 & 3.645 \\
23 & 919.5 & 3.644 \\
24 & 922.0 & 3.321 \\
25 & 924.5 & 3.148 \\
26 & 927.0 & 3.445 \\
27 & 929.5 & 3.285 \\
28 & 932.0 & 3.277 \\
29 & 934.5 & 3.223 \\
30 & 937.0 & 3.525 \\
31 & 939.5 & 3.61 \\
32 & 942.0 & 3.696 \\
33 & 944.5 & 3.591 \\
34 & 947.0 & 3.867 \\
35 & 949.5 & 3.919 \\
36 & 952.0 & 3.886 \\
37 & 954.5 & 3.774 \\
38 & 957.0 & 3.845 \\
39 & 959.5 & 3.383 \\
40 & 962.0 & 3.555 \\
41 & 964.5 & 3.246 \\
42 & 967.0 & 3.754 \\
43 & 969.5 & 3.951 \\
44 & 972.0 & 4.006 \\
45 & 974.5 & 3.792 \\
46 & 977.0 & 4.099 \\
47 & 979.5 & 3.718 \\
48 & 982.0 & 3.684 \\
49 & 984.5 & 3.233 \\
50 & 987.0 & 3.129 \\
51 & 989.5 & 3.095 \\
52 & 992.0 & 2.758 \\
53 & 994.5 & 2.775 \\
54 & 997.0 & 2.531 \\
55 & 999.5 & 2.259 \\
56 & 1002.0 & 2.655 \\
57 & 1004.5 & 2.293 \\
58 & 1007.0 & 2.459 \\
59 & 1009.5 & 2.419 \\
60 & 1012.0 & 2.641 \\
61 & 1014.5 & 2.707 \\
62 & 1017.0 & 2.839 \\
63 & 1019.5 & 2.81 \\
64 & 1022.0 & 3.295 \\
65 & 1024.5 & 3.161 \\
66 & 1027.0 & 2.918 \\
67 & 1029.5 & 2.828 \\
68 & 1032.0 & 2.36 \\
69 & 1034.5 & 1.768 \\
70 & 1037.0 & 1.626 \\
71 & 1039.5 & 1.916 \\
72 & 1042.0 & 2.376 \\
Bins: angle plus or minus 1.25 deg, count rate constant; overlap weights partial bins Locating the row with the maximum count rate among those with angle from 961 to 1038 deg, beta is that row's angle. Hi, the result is 977.0 deg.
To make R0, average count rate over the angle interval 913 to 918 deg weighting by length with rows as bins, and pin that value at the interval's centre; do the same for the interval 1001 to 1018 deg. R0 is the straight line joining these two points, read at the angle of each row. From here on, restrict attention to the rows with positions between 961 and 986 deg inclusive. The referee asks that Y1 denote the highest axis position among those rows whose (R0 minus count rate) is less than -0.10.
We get 984.5 deg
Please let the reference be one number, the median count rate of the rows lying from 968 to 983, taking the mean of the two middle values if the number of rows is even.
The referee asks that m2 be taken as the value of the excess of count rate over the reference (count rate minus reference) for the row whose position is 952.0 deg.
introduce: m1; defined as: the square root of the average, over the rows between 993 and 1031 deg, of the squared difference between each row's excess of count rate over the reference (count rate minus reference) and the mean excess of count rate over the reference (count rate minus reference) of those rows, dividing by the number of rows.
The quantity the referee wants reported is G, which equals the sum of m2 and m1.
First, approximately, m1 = 0.28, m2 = 0.0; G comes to 0.30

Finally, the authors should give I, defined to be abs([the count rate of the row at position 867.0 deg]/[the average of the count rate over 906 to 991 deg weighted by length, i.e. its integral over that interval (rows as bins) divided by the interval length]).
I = 0.83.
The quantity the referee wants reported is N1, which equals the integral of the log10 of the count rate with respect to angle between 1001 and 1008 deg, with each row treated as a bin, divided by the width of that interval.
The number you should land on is 0.391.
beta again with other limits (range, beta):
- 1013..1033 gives 1022.0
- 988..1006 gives 989.5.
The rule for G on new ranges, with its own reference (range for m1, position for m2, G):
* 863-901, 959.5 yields -0.14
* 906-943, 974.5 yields 0.12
